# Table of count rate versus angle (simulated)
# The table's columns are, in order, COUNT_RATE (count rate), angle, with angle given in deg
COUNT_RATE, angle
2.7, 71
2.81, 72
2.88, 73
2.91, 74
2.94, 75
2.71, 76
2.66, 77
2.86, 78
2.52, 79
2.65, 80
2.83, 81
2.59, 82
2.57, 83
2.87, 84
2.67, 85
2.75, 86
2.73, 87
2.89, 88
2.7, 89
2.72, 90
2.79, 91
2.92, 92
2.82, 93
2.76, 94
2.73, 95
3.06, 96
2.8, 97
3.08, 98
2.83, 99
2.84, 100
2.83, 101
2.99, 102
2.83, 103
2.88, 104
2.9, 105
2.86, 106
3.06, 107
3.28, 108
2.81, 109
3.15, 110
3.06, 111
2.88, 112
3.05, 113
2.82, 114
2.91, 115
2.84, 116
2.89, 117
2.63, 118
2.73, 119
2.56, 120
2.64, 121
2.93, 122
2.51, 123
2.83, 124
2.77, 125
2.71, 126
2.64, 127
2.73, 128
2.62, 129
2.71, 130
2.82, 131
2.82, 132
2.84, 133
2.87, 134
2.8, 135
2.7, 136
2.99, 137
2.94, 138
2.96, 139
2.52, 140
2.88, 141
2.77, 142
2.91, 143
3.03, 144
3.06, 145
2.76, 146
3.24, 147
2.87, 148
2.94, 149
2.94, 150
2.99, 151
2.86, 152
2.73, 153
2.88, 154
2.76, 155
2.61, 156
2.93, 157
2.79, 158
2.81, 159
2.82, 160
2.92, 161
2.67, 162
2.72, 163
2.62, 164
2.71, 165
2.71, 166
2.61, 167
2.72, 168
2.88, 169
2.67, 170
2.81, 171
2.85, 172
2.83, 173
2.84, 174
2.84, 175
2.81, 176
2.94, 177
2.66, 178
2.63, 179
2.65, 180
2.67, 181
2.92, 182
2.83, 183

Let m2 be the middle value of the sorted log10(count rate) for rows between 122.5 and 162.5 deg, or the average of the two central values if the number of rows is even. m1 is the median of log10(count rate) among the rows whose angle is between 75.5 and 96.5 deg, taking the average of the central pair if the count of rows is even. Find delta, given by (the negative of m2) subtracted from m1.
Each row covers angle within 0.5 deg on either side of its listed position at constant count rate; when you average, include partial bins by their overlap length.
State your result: 0.886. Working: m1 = 0.436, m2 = 0.450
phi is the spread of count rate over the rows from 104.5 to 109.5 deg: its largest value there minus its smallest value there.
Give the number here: 0.47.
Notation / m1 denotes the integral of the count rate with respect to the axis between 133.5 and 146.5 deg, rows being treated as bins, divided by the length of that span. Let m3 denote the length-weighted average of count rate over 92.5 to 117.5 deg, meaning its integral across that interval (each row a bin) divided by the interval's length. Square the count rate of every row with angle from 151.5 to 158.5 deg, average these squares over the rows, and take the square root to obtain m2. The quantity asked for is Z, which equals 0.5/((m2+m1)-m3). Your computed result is 0.183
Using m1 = 2.86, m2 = 2.80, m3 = 2.92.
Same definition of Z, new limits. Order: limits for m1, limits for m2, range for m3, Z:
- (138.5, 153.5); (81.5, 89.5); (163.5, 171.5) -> 0.172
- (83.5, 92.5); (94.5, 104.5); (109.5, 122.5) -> 0.177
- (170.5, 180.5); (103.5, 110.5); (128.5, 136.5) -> 0.166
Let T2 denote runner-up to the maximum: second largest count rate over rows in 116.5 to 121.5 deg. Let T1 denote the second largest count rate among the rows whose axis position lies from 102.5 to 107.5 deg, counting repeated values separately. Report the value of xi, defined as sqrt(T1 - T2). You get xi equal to 0.41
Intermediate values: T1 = 2.9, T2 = 2.73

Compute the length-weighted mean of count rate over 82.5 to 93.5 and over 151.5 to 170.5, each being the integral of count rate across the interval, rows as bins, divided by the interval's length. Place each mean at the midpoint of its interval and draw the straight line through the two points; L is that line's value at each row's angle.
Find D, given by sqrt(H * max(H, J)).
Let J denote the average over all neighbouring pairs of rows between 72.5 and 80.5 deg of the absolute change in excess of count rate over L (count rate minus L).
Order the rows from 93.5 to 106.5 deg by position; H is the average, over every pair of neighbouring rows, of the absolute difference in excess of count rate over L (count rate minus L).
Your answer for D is 0.139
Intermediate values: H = 0.133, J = 0.144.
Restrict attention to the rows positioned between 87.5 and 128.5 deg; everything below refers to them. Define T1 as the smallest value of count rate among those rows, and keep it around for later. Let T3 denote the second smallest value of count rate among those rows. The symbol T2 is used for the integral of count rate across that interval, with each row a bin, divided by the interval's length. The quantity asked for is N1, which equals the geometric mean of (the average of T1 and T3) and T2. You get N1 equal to 2.69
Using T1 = 2.51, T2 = 2.85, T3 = 2.56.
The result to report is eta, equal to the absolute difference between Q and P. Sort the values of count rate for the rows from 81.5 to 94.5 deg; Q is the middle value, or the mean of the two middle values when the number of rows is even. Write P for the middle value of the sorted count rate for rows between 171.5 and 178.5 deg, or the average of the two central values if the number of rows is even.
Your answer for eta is 0.09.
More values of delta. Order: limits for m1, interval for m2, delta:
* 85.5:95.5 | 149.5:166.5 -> 0.886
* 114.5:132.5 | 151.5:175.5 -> 0.883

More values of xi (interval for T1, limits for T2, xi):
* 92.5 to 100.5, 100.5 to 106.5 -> 0.40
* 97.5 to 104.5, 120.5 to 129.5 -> 0.40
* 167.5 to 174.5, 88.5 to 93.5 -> 0.17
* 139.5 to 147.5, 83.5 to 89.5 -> 0.44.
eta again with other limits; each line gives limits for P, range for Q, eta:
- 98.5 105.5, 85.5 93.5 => 0.07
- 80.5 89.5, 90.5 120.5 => 0.12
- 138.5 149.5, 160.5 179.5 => 0.19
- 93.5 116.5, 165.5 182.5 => 0.07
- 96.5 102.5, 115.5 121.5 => 0.15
